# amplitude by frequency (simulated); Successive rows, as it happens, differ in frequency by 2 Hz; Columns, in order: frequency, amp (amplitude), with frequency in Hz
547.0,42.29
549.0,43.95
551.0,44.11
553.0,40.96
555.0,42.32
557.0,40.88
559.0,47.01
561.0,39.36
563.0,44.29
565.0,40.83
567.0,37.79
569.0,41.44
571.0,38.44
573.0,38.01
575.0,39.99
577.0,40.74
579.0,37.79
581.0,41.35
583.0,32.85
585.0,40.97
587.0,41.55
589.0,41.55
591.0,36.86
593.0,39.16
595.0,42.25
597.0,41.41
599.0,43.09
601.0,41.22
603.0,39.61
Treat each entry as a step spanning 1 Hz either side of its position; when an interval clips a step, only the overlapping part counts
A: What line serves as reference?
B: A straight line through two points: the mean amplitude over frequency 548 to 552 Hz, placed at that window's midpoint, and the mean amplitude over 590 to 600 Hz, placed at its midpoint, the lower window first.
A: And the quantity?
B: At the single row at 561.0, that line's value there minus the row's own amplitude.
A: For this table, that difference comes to 3.8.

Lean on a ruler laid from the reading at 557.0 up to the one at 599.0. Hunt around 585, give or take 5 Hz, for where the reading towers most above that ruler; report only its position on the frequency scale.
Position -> 581.0 Hz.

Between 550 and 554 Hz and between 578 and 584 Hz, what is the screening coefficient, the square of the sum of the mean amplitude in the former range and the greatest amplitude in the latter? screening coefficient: 7037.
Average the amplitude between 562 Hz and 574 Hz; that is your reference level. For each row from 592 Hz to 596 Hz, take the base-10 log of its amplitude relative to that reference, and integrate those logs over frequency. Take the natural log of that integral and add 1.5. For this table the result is -2.26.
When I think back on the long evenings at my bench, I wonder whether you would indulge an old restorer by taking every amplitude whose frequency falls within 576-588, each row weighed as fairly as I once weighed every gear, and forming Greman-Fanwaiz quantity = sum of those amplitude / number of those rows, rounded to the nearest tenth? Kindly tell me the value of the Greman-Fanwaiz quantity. 39.2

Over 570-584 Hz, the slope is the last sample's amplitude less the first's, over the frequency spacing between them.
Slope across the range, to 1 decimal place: -0.5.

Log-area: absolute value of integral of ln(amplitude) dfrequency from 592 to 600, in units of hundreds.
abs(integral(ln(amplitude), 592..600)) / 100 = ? 0.30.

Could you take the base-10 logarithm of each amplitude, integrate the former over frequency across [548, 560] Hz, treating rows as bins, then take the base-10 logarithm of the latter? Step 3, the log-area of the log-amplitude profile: 1.293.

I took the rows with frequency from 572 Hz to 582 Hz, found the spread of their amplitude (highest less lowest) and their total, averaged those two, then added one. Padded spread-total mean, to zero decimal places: 102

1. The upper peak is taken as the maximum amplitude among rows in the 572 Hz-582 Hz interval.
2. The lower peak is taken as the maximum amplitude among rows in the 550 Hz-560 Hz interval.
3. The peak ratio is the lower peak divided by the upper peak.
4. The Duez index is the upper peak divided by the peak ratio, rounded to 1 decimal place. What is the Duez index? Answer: 36.4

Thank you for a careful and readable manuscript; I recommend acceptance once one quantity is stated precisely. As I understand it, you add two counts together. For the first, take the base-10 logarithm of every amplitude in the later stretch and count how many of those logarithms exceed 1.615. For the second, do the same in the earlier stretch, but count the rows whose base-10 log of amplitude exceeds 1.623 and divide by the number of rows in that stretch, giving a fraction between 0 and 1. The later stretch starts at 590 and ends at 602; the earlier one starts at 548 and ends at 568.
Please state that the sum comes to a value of 4.5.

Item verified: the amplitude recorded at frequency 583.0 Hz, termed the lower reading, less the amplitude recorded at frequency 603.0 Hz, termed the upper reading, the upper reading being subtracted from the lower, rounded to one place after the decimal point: -6.8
